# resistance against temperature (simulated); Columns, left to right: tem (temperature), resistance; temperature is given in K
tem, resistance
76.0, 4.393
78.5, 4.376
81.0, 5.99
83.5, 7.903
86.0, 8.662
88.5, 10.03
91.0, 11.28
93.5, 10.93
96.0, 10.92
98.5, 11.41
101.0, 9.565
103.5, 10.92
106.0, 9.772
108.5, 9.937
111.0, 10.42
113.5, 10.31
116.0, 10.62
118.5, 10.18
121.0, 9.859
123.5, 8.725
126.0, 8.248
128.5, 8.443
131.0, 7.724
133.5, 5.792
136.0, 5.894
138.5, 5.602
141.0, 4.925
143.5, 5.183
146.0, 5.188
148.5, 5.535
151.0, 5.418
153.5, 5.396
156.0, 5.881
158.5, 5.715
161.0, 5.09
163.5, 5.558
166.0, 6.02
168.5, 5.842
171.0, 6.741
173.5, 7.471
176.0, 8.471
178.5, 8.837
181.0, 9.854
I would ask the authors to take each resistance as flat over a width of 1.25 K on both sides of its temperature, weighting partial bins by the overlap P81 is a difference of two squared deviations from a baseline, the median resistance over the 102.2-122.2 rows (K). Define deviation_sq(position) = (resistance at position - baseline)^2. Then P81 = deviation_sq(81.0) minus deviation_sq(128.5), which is 15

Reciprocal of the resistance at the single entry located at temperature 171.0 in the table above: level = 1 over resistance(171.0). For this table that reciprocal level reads 0.15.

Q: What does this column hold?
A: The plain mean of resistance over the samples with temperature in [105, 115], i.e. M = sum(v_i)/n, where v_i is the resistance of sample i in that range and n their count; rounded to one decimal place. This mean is 10.1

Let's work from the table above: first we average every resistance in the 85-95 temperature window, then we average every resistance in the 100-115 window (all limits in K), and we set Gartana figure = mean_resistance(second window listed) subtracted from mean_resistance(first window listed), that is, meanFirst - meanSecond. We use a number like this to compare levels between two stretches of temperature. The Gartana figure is 0.1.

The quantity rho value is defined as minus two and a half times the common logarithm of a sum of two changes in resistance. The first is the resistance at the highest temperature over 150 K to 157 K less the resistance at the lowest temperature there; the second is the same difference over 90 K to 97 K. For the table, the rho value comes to 2.5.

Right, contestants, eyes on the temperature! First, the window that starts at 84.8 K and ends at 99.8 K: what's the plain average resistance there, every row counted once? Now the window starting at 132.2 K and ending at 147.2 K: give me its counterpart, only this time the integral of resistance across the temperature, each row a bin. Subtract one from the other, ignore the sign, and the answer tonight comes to 71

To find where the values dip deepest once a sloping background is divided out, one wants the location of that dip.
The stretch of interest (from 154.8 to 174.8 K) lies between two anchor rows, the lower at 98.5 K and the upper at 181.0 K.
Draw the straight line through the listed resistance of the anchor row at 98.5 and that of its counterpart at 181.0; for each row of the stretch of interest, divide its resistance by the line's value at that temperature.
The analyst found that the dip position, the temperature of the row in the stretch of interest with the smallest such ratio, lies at 161.0 K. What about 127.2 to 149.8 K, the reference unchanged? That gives 141.0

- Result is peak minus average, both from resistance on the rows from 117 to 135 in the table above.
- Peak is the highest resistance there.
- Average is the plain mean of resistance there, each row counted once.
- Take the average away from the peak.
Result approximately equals 1.8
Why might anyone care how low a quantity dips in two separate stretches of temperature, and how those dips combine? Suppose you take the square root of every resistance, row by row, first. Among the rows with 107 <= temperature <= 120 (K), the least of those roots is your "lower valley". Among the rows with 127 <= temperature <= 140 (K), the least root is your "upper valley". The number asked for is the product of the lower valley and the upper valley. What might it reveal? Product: 7.46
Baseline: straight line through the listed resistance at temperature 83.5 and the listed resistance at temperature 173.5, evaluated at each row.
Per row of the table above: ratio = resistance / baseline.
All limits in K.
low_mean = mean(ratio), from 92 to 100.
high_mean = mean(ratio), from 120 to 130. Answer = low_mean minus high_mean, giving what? 0.27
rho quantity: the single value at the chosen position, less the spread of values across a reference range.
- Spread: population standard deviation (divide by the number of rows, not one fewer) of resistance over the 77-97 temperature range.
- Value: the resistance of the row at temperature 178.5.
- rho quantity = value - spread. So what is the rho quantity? 6.5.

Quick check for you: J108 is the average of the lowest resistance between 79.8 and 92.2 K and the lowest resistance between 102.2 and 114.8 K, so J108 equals 7.9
